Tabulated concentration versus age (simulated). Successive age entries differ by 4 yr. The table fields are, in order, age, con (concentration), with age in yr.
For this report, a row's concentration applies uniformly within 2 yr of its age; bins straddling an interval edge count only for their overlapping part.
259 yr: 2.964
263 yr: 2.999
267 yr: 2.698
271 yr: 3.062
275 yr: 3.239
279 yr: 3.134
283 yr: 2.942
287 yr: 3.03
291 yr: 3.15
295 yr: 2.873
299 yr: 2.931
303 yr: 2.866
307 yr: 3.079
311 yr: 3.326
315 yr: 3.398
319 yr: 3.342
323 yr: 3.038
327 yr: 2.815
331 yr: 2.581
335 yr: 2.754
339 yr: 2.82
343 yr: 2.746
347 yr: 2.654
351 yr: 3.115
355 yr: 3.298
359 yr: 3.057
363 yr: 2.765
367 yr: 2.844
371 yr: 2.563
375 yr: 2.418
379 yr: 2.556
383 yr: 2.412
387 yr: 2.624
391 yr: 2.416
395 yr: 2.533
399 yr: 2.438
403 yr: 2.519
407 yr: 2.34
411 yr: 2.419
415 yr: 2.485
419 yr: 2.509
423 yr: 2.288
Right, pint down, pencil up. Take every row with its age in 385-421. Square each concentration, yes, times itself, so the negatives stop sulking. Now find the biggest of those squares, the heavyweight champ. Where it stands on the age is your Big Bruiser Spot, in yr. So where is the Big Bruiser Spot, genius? 387 yr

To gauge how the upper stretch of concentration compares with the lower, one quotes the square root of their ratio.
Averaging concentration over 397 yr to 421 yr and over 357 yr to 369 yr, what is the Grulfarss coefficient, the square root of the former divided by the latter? 0.92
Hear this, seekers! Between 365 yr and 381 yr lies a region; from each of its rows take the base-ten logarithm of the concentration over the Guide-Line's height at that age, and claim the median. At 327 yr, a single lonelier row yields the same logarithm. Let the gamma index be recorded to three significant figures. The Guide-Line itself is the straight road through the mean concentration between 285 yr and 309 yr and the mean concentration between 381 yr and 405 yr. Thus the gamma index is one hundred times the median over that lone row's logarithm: 150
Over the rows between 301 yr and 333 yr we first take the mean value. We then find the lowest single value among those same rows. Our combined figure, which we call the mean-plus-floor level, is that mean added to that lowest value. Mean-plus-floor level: 5.64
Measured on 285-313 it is 5.90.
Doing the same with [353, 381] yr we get 5.20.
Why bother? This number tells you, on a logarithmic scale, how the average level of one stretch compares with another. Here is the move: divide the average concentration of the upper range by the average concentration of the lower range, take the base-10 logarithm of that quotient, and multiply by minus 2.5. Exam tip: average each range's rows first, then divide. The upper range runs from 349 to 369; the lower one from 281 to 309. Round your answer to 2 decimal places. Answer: -0.01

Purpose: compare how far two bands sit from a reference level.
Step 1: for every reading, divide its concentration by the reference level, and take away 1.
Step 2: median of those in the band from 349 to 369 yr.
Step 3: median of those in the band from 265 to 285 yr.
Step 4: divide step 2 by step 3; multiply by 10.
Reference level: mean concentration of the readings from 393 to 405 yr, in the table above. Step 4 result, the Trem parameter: 10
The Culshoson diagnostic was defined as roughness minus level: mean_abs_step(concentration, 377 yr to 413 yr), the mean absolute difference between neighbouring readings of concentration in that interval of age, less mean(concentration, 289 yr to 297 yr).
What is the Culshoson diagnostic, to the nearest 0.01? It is -2.87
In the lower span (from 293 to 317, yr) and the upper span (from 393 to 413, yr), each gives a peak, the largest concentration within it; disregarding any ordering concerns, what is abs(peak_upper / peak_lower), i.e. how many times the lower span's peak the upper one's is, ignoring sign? 0.75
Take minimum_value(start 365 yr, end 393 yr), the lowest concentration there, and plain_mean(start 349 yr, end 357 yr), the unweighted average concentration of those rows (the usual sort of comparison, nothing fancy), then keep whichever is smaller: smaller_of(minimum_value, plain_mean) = 2.41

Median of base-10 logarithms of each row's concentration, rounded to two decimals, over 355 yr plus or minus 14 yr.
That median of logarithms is 0.45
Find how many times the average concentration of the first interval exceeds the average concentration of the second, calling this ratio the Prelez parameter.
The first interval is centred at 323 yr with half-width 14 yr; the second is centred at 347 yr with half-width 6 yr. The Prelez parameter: 1.07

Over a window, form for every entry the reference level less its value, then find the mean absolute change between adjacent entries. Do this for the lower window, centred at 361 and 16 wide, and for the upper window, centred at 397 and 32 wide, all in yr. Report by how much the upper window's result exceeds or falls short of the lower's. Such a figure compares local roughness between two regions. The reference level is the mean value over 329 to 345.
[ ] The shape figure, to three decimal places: -0.065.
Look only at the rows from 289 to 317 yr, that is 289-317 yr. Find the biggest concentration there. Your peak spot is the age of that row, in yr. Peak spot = 315 yr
